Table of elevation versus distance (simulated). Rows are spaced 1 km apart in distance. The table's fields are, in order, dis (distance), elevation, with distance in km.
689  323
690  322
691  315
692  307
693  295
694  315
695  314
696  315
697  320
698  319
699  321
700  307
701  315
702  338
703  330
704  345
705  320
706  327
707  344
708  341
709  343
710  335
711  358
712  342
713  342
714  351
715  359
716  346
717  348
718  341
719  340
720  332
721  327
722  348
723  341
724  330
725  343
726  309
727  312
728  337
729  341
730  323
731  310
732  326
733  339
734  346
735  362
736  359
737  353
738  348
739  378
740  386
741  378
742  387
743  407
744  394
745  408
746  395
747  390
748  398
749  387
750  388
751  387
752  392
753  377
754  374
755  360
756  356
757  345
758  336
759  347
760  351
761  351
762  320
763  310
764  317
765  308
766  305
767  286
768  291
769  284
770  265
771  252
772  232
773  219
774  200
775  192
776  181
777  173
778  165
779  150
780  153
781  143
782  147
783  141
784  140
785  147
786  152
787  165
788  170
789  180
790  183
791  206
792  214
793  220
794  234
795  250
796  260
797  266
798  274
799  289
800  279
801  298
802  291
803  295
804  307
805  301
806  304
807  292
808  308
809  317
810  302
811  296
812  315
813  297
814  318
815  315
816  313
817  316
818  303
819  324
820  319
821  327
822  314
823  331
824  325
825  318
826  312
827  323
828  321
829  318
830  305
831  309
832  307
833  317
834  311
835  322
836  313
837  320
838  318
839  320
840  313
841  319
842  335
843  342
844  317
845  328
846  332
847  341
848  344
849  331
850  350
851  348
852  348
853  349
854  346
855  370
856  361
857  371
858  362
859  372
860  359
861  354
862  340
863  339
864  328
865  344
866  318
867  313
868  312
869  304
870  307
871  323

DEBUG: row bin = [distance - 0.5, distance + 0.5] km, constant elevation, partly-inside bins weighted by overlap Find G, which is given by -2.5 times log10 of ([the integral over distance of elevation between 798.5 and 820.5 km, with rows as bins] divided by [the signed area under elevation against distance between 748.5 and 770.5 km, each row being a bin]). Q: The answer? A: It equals 0.1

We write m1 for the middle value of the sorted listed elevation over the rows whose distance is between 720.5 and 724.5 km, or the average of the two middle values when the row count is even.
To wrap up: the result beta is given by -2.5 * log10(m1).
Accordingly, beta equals -6.31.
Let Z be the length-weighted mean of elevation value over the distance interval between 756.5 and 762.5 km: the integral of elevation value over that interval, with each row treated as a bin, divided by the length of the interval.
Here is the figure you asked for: 342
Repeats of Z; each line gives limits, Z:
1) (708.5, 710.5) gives 339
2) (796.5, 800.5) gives 277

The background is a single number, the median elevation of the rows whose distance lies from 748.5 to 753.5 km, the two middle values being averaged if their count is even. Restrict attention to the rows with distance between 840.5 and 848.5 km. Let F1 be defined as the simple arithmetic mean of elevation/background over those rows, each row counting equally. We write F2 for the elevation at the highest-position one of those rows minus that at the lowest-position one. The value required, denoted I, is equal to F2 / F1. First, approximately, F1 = 0.86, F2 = 25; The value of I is 29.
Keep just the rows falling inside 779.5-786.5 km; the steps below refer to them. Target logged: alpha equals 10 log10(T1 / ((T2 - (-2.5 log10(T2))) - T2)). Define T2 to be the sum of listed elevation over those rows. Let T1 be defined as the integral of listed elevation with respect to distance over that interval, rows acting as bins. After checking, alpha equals 21.3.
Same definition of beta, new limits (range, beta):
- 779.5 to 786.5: -5.42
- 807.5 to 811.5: -6.21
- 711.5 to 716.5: -6.35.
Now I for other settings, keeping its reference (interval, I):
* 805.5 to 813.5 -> -9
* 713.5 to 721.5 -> -27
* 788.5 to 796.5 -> 142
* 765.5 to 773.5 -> -125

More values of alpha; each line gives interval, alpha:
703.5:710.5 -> 24.5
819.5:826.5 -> 24.3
